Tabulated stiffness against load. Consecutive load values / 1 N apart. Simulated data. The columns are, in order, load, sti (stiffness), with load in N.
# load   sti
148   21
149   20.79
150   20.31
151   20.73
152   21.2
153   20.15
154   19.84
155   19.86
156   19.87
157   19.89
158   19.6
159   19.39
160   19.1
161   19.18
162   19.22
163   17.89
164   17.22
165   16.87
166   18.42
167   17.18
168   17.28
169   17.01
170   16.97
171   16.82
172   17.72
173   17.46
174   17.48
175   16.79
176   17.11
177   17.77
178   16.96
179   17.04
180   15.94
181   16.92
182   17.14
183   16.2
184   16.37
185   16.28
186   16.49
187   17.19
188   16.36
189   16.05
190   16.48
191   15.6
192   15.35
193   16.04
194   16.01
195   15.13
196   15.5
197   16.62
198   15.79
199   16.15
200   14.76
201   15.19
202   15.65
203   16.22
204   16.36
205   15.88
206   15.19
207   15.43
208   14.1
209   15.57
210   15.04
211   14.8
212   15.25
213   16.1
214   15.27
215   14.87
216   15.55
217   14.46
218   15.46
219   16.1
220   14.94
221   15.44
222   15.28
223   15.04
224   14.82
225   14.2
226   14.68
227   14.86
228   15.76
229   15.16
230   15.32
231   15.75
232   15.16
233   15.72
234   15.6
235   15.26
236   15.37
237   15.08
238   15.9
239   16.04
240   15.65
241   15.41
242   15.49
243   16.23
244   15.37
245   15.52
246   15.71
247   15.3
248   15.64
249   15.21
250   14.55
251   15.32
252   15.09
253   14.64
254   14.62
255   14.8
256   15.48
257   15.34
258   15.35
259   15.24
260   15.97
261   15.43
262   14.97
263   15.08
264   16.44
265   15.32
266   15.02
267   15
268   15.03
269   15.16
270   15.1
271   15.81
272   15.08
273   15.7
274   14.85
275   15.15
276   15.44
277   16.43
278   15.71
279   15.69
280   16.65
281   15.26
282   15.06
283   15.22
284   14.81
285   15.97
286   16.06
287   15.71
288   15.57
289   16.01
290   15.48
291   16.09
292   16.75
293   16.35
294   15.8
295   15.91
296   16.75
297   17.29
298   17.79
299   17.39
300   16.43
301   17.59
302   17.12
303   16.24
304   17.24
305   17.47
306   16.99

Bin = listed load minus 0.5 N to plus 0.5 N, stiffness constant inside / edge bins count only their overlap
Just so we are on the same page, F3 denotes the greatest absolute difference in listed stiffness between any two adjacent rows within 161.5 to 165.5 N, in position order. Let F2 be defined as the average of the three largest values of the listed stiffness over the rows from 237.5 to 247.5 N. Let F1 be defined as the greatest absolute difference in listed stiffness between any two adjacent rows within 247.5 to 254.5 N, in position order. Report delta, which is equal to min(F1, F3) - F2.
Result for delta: -15.3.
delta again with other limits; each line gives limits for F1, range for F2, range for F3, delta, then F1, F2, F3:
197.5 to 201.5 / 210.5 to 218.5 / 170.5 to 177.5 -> -14.8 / 1.4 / 15.7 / 0.90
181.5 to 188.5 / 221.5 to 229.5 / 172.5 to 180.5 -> -14.5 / 0.9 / 15.4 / 1.10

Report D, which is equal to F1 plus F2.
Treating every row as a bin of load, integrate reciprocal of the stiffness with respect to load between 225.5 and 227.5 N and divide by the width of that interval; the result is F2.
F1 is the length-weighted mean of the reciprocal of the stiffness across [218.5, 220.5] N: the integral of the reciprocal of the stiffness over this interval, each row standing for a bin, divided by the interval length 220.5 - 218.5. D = 0.132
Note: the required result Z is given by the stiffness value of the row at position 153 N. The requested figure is 20.15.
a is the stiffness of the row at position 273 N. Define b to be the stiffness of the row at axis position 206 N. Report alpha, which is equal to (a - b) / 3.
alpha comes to 0.2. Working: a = 15.7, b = 15.19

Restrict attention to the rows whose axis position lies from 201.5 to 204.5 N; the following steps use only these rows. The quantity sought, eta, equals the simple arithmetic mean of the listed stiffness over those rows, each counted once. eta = 16.1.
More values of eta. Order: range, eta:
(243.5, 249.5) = 15.5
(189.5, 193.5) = 15.9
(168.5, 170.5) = 17.0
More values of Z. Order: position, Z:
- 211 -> 14.8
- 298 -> 17.79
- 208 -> 14.1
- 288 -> 15.57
